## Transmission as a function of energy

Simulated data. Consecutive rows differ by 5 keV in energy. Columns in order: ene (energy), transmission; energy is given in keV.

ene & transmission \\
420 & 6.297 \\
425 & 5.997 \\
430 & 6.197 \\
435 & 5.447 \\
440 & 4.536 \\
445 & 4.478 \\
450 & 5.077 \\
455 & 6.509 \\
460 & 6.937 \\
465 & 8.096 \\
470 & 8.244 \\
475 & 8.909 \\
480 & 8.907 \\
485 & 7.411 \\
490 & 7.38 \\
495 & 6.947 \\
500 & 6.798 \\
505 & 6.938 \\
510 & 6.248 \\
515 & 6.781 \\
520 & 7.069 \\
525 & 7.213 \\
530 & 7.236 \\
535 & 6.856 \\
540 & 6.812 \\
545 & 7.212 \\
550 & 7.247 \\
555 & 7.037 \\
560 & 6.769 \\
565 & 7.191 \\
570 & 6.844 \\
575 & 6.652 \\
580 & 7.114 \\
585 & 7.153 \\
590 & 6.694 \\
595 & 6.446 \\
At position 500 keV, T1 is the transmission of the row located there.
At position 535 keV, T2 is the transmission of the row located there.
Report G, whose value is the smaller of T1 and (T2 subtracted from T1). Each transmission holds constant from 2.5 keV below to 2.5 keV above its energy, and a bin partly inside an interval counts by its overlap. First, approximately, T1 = 6.798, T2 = 6.856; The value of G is -0.1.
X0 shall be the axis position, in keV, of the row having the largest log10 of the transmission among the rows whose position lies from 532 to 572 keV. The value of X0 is 550 keV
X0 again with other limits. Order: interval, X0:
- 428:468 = 465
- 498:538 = 530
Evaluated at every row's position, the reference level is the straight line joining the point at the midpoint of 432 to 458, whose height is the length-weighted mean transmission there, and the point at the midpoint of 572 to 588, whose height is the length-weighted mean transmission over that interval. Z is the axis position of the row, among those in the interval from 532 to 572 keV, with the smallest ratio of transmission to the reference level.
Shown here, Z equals 570 keV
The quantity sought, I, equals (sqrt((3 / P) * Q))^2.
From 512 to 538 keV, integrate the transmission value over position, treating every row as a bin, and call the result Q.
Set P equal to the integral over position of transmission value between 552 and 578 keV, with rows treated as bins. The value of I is 3.0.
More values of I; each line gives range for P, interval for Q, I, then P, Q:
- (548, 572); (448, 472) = 3.0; 168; 168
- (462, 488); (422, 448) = 1.9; 215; 139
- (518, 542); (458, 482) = 3.5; 169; 198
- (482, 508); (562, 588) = 2.9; 185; 182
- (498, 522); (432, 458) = 2.5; 162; 137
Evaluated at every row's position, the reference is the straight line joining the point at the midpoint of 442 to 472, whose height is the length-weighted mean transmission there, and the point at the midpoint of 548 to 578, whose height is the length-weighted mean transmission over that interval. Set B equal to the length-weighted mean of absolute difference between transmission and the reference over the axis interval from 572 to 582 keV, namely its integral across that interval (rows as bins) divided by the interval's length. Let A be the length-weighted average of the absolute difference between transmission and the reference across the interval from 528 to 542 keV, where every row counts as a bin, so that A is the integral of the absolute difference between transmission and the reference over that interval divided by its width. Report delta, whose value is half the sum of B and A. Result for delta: 0.2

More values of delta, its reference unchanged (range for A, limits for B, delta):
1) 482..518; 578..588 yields 0.3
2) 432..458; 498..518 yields 0.7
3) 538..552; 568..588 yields 0.2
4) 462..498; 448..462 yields 1.0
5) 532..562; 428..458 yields 0.6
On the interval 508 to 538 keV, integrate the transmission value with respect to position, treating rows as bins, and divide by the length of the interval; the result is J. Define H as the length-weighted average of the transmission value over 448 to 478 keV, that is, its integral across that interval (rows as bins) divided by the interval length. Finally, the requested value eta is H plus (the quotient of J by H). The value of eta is 8.30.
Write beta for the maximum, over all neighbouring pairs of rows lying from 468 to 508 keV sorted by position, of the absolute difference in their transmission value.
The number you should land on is 1.50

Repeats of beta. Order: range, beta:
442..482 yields 1.43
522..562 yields 0.40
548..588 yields 0.46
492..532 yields 0.69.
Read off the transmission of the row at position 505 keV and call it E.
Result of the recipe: 6.938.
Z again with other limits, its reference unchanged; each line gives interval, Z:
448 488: 450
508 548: 510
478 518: 510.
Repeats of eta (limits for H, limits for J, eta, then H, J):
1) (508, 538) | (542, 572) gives 7.93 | 6.91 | 7.0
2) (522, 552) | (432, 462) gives 7.87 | 7.09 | 5.5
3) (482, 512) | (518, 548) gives 8.01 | 7.00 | 7.1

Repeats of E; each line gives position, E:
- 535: 6.856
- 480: 8.907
